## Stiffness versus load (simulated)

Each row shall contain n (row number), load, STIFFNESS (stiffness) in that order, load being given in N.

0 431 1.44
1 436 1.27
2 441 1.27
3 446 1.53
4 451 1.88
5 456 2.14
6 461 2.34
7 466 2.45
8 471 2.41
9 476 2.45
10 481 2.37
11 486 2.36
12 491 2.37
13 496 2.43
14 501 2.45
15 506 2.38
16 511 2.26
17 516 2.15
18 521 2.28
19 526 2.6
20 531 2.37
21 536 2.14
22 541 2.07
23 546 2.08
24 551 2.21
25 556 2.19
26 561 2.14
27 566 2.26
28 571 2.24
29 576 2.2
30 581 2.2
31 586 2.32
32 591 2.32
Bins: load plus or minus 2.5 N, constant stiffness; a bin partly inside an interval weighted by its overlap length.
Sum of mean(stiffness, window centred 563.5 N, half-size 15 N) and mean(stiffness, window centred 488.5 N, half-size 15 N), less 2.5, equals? 2.11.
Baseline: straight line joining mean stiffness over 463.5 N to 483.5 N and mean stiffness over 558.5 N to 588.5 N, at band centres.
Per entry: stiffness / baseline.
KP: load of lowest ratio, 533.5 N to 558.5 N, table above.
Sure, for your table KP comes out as 541 N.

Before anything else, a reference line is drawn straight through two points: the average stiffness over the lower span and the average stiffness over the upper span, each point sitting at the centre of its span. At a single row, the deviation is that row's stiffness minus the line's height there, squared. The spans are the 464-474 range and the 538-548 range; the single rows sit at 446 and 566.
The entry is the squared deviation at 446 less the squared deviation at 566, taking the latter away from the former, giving 0.93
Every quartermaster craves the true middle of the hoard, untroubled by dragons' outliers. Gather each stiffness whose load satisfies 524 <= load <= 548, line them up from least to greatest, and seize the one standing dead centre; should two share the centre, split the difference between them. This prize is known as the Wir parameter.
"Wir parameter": 2.14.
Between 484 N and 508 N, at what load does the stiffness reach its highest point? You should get 501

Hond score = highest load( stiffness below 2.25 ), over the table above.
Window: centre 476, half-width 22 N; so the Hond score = 456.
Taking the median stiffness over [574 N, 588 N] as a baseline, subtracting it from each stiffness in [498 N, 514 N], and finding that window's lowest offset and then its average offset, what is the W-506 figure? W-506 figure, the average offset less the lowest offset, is 0.10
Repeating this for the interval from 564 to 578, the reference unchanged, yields 0.03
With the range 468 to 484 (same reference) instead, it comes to 0.04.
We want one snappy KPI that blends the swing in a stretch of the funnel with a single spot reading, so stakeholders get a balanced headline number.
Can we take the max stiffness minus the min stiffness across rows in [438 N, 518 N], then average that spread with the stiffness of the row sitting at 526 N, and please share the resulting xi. 1.89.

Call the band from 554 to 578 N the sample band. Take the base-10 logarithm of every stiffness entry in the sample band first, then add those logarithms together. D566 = 1.7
